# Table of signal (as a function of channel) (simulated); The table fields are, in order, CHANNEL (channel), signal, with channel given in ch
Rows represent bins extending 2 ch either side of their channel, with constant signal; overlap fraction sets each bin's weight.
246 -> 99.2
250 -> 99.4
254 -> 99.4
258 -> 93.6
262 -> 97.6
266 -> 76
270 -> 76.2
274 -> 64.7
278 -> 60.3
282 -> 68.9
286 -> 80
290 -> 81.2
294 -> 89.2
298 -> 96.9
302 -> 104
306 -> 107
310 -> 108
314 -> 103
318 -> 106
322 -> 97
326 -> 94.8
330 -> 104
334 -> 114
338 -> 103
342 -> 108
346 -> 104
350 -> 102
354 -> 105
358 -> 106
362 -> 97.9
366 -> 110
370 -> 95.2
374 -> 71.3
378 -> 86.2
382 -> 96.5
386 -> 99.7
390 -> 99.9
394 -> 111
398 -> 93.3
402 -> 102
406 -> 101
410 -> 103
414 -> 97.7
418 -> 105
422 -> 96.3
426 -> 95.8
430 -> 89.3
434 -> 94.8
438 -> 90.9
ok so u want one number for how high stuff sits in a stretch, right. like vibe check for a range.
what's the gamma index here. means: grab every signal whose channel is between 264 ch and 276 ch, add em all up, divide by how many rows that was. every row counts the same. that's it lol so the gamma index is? 72.3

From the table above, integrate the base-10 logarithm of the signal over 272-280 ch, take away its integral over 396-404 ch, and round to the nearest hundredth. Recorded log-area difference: -1.55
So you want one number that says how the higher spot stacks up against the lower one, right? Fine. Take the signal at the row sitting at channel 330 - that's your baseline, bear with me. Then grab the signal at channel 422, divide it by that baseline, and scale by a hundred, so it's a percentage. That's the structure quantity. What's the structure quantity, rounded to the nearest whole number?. 93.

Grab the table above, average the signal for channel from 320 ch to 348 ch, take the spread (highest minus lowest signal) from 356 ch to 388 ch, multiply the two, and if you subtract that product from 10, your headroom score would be -3997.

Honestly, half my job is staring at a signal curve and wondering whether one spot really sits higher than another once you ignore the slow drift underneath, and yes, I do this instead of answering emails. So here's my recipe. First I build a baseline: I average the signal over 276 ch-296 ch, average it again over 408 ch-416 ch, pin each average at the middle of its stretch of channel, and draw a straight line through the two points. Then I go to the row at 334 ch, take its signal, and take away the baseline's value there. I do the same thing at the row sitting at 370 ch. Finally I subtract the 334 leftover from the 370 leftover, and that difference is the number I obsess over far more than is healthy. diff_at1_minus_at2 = -26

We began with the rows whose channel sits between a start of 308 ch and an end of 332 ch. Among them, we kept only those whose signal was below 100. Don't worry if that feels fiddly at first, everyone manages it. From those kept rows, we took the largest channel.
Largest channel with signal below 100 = 326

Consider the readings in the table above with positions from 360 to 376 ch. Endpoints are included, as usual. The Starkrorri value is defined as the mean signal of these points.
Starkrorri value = 94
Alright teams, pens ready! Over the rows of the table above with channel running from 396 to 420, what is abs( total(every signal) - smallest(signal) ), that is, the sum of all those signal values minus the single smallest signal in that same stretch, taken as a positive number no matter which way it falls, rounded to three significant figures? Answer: 509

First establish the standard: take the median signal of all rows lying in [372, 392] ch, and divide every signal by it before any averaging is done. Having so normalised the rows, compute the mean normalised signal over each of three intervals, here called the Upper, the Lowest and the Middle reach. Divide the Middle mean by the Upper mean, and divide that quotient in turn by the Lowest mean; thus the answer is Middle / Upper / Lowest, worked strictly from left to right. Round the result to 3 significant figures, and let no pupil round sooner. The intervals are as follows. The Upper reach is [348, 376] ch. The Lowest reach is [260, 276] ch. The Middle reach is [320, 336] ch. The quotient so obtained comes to 1.28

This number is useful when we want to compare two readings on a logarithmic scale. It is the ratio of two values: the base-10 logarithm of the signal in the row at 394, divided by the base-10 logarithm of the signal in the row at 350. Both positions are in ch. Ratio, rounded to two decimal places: 1.02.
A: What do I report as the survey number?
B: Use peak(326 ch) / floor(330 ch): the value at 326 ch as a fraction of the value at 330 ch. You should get 0.91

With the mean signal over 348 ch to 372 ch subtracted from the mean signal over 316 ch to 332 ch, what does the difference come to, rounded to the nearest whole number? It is -2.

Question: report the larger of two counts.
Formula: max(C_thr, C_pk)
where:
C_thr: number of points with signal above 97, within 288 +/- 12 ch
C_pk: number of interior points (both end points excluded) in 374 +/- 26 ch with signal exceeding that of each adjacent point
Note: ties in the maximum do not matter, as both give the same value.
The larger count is 3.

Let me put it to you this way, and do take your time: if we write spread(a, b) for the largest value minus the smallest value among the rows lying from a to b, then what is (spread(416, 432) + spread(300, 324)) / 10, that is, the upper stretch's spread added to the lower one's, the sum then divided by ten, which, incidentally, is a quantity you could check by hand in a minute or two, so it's 2.7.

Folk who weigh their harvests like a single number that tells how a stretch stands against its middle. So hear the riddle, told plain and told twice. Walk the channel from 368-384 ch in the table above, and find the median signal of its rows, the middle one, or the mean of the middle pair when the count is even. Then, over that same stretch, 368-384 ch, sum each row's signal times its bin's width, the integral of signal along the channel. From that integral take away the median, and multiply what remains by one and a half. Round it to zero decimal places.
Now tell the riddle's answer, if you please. 1959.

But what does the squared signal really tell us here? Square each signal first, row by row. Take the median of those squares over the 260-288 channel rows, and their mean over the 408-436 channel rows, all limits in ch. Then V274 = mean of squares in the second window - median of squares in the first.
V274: 3737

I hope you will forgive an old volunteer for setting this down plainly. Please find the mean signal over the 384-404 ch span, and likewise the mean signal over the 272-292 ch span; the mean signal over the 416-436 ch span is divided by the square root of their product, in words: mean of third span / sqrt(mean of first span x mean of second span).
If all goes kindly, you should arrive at 1.14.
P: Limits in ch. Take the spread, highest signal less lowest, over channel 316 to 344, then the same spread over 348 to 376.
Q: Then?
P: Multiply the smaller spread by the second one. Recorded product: 743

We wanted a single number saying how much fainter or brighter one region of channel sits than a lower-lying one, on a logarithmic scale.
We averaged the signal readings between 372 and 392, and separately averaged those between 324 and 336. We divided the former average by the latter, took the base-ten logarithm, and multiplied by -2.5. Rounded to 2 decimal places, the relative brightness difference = 0.15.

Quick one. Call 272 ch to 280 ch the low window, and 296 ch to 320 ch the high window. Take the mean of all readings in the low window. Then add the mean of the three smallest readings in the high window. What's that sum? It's 164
